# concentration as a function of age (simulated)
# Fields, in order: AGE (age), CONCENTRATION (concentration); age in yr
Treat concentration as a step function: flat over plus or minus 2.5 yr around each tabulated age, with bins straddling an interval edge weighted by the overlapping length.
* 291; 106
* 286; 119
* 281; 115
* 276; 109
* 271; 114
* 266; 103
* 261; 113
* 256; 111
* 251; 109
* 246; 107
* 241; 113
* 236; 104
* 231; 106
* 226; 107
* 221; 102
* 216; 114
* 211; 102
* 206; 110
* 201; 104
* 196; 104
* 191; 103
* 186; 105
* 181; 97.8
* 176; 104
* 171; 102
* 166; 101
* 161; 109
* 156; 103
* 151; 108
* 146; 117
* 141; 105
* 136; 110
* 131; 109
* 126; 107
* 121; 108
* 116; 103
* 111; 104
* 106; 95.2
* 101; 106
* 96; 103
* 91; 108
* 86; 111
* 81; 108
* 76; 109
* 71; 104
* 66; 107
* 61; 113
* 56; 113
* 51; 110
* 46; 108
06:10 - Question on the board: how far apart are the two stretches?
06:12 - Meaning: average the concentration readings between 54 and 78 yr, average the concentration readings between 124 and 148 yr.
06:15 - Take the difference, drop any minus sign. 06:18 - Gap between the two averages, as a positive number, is 0.4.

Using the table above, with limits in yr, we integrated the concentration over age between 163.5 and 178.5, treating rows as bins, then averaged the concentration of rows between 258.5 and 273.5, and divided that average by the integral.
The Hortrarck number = 0.072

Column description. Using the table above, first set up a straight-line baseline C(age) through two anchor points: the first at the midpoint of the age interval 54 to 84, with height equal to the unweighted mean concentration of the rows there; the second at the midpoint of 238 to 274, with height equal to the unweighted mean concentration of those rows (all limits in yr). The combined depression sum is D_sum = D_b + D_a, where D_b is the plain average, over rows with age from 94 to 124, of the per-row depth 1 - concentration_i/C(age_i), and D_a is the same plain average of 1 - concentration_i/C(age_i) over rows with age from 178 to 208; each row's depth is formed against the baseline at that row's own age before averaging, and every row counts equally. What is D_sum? 0.11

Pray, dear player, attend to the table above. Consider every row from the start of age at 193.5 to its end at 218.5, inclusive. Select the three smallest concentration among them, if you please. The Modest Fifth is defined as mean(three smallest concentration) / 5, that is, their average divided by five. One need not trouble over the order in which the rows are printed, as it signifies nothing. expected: 20.7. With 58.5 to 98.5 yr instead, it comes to 20.9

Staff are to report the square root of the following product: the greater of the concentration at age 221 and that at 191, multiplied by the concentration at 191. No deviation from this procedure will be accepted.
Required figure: 103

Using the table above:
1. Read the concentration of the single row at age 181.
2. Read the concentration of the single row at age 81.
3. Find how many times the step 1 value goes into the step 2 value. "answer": 1.10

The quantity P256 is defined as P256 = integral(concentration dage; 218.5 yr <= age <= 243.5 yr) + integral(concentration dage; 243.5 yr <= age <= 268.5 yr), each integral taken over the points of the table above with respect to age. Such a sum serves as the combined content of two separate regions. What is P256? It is 5375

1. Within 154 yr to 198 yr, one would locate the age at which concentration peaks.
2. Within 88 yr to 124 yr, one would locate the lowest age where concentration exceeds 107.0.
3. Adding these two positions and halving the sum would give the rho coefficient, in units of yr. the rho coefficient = 126.0 yr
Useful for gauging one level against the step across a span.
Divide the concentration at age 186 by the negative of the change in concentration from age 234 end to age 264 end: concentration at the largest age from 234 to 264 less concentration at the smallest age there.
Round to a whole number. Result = -12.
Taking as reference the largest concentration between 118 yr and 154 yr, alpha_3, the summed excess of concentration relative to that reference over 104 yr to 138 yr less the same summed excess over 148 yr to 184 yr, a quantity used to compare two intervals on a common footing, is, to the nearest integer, 11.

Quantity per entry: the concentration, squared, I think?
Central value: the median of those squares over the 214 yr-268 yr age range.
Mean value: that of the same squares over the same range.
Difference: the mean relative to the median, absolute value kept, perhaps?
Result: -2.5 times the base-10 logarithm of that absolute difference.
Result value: -6.0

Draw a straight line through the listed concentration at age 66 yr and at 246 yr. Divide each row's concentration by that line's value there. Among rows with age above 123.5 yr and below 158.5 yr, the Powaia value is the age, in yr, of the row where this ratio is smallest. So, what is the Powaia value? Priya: 156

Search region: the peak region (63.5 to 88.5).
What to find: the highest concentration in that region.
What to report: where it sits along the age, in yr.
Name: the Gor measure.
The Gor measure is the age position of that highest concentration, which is 86 yr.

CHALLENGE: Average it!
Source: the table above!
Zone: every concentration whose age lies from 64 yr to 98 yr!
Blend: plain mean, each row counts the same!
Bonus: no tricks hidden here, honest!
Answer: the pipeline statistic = 107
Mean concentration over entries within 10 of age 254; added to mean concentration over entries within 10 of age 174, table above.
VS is 211.2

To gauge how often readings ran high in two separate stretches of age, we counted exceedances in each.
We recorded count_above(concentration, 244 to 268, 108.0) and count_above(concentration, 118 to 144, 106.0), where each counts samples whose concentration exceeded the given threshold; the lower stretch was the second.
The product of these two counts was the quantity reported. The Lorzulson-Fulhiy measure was 12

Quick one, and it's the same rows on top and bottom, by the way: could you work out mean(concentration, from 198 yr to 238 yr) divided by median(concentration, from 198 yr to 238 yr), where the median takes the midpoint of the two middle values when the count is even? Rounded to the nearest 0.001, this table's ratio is 1.011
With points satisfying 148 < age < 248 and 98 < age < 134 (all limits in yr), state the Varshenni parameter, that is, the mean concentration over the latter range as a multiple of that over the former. 0.993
